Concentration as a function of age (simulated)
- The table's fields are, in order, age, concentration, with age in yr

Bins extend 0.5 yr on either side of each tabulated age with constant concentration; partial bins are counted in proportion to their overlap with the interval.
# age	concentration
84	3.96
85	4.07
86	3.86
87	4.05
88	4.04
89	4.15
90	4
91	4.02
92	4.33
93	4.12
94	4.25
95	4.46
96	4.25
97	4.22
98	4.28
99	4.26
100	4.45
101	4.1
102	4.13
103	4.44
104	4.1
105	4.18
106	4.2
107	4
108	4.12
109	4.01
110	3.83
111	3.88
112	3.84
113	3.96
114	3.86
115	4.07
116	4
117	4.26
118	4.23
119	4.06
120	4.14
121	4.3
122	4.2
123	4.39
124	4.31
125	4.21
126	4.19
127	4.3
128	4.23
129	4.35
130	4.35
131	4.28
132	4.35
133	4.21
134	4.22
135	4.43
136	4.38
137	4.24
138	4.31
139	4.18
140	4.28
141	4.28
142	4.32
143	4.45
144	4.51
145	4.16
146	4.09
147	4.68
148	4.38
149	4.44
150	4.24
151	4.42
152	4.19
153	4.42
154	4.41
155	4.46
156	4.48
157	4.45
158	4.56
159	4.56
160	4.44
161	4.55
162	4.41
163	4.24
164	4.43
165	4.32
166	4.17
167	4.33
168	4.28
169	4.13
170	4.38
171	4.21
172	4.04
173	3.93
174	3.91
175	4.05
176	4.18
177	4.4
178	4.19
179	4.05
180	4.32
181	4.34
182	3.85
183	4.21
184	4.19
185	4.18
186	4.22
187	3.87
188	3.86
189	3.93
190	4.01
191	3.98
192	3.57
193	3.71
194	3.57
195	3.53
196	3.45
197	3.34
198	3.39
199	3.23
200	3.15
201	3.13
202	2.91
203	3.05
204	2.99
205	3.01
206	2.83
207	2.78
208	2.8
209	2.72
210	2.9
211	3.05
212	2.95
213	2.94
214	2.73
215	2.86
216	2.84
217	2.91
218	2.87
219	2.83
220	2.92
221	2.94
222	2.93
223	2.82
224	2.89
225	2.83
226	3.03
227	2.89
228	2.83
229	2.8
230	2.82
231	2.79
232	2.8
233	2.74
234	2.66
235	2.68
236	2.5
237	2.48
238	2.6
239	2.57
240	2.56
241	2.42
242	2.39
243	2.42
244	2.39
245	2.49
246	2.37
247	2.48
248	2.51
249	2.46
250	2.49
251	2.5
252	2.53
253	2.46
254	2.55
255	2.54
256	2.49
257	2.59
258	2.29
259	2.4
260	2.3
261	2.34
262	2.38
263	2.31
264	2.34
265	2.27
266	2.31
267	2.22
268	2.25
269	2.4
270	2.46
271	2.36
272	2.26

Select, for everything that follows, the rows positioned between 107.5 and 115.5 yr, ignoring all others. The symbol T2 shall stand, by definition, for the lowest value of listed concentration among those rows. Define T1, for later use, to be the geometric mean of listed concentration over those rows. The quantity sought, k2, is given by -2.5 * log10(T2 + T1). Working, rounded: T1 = 3.94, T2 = 3.83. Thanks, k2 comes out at -2.23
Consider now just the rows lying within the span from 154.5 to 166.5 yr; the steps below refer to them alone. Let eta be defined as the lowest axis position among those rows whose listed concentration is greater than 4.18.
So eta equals 155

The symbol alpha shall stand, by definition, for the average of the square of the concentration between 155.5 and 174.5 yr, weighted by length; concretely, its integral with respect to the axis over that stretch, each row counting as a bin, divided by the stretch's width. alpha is 19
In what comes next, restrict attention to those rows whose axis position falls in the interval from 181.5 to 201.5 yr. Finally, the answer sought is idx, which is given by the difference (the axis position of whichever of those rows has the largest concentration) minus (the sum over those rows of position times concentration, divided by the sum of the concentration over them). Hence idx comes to -5.0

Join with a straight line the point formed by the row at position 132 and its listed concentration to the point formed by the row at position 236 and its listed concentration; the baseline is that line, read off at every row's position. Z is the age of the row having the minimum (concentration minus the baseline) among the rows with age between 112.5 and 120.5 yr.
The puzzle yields 114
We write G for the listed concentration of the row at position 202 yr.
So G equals 2.91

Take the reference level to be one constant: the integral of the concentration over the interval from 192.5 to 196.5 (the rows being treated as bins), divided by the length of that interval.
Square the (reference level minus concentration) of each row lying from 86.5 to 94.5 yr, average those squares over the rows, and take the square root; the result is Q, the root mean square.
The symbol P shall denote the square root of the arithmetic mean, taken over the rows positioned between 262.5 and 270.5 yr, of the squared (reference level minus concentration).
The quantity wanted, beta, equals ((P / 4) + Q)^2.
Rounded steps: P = 1.25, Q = 0.6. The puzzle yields 0.8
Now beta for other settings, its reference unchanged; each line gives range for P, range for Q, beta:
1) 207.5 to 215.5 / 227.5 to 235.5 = 1.0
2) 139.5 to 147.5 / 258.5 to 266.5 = 2.1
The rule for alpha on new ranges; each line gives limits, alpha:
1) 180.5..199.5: 15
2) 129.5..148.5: 19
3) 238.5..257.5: 6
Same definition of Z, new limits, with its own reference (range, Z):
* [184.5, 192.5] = 192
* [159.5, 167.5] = 166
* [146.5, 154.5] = 152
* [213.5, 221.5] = 214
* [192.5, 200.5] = 200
